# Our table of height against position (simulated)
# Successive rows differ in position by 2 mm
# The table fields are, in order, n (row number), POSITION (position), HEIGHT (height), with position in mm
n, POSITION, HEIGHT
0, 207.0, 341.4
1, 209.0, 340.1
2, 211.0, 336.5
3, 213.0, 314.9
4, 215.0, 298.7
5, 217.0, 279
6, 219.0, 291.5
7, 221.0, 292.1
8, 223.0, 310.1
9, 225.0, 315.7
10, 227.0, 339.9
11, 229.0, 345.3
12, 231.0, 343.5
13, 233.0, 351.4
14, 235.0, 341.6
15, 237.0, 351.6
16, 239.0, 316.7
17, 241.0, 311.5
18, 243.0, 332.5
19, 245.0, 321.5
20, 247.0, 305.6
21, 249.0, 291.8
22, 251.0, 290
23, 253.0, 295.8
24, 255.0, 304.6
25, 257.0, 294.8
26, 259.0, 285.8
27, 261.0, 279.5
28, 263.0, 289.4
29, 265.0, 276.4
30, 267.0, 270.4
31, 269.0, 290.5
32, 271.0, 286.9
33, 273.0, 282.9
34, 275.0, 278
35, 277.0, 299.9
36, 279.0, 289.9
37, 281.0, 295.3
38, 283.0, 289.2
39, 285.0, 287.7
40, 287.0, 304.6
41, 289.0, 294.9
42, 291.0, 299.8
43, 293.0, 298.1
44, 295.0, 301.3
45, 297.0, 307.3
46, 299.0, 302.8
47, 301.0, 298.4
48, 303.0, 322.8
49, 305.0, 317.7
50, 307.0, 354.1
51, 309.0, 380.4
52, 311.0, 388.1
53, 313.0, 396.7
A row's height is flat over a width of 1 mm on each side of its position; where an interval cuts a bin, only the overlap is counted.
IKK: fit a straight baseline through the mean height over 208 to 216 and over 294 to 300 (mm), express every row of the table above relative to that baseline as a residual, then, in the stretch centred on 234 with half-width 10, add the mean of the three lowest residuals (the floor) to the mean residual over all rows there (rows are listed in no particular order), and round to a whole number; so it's 14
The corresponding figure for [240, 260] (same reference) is -35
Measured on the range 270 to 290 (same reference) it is -43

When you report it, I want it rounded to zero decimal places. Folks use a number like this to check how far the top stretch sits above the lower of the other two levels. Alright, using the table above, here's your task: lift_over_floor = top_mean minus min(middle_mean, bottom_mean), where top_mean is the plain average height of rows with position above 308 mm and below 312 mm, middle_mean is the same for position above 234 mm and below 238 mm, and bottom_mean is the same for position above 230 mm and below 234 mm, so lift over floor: 38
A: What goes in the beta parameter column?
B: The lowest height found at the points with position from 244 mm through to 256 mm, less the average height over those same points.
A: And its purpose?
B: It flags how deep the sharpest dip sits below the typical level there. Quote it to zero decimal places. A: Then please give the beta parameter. -12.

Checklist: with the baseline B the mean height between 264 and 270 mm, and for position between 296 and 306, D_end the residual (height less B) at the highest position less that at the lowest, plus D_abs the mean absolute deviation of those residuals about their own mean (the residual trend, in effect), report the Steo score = 19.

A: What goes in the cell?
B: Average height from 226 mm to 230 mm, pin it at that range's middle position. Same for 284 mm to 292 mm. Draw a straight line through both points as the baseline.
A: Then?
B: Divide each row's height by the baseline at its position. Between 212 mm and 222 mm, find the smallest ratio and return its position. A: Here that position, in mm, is 217.0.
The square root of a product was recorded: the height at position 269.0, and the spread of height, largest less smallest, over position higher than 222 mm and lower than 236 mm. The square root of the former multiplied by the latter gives 110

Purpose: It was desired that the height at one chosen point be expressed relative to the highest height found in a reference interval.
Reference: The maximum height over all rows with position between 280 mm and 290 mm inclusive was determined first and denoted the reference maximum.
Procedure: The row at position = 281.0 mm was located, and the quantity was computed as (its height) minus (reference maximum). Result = -9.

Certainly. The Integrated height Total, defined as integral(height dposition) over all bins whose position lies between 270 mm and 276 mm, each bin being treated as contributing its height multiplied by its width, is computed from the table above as 1696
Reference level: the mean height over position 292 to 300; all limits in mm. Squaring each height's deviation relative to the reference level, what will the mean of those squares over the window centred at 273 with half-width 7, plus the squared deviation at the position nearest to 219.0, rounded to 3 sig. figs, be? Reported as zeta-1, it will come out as 481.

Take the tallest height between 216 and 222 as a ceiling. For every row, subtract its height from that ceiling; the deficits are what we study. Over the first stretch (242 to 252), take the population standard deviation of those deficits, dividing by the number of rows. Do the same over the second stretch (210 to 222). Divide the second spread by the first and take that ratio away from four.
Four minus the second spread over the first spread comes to 2.9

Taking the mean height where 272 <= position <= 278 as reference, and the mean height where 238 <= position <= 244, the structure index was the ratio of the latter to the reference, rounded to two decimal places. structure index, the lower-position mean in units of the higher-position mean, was 1.12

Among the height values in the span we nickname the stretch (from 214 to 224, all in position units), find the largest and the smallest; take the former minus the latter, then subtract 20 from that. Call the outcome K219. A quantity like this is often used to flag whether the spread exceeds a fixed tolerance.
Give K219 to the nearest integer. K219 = 11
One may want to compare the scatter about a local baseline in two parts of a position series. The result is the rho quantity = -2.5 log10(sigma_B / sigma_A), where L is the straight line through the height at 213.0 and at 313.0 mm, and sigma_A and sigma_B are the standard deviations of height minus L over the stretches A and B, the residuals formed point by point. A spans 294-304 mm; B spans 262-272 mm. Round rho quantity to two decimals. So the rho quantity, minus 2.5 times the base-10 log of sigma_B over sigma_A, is -0.04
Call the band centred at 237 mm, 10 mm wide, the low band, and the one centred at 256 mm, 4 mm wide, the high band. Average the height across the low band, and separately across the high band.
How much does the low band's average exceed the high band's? 35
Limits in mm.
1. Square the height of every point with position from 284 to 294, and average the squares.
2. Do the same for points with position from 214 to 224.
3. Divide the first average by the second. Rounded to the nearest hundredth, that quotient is 1.02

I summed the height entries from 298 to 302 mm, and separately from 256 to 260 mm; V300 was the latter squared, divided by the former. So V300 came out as 561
